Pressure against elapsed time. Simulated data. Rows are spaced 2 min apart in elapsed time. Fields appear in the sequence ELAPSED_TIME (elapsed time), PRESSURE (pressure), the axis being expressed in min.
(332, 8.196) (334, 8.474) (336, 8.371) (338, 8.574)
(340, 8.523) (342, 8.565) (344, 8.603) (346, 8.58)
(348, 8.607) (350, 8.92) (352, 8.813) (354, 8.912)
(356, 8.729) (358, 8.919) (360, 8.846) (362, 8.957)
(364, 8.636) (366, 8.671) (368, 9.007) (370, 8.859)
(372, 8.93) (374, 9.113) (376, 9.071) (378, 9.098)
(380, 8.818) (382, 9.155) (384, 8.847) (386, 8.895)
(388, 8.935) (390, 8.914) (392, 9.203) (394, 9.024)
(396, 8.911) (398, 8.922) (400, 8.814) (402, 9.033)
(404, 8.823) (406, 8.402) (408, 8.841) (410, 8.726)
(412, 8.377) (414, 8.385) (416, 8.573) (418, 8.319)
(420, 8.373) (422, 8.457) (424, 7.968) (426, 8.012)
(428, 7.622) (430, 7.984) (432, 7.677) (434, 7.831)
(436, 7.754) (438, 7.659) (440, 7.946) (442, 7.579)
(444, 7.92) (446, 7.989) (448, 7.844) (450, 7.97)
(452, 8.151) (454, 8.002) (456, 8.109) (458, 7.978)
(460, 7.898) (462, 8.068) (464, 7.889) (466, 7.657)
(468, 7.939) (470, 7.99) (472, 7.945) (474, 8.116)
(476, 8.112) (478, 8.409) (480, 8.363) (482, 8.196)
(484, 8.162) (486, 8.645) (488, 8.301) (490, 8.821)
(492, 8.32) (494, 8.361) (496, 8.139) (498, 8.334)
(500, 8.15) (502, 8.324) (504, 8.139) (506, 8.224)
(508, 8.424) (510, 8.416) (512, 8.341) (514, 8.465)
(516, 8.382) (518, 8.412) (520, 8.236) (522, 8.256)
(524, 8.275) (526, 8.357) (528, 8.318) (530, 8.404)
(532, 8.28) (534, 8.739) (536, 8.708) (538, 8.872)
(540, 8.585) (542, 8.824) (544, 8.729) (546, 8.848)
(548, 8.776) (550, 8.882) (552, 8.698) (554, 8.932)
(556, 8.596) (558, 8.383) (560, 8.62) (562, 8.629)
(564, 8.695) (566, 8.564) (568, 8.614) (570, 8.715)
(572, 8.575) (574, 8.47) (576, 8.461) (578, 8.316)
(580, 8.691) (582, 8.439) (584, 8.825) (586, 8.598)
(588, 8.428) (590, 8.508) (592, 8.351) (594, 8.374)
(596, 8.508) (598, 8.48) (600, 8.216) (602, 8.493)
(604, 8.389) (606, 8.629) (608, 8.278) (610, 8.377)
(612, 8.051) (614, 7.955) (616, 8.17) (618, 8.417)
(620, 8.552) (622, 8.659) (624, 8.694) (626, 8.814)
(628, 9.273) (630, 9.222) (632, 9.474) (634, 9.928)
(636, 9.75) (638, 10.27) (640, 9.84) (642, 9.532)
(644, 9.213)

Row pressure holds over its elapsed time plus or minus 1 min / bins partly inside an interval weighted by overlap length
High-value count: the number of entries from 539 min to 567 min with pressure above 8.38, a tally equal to 14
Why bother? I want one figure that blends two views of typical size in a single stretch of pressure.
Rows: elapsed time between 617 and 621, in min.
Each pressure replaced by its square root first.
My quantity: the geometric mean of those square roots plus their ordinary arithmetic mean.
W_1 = 5.83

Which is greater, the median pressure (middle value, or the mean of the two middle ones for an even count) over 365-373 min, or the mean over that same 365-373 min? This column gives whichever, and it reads 8.89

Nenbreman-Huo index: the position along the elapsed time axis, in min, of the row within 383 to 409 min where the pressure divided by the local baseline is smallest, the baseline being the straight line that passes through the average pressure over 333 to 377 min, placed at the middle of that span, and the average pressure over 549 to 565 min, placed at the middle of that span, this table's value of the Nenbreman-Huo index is 406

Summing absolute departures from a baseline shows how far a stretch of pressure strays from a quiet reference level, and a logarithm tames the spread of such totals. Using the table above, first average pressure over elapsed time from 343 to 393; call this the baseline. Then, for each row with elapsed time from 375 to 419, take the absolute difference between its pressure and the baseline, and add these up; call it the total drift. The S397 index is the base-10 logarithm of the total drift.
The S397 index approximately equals 0.63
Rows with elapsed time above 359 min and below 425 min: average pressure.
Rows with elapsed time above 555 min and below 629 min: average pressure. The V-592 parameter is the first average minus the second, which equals 0.28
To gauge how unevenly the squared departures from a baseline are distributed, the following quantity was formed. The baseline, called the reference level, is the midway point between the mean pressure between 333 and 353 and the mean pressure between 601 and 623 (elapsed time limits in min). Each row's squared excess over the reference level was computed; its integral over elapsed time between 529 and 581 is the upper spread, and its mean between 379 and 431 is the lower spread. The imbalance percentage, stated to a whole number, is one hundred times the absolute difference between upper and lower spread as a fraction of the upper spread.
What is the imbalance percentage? 94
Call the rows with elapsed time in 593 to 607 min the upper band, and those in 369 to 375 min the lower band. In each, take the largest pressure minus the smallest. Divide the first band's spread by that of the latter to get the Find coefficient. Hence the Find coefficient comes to 1.6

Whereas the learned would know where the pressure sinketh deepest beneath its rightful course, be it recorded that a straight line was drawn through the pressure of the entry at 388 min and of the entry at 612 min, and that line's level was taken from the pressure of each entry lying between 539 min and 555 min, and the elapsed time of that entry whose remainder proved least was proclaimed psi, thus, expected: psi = 540 min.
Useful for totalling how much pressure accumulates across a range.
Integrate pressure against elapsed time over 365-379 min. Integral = 125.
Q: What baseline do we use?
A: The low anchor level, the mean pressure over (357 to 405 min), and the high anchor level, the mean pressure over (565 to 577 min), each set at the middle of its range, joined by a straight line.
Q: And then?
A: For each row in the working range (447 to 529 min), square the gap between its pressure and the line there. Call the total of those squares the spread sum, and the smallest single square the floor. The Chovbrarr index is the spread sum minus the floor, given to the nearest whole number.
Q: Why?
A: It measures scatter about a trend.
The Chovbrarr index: 14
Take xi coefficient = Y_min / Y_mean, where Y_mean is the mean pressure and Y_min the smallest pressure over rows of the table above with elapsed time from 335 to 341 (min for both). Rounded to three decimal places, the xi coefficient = 0.986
